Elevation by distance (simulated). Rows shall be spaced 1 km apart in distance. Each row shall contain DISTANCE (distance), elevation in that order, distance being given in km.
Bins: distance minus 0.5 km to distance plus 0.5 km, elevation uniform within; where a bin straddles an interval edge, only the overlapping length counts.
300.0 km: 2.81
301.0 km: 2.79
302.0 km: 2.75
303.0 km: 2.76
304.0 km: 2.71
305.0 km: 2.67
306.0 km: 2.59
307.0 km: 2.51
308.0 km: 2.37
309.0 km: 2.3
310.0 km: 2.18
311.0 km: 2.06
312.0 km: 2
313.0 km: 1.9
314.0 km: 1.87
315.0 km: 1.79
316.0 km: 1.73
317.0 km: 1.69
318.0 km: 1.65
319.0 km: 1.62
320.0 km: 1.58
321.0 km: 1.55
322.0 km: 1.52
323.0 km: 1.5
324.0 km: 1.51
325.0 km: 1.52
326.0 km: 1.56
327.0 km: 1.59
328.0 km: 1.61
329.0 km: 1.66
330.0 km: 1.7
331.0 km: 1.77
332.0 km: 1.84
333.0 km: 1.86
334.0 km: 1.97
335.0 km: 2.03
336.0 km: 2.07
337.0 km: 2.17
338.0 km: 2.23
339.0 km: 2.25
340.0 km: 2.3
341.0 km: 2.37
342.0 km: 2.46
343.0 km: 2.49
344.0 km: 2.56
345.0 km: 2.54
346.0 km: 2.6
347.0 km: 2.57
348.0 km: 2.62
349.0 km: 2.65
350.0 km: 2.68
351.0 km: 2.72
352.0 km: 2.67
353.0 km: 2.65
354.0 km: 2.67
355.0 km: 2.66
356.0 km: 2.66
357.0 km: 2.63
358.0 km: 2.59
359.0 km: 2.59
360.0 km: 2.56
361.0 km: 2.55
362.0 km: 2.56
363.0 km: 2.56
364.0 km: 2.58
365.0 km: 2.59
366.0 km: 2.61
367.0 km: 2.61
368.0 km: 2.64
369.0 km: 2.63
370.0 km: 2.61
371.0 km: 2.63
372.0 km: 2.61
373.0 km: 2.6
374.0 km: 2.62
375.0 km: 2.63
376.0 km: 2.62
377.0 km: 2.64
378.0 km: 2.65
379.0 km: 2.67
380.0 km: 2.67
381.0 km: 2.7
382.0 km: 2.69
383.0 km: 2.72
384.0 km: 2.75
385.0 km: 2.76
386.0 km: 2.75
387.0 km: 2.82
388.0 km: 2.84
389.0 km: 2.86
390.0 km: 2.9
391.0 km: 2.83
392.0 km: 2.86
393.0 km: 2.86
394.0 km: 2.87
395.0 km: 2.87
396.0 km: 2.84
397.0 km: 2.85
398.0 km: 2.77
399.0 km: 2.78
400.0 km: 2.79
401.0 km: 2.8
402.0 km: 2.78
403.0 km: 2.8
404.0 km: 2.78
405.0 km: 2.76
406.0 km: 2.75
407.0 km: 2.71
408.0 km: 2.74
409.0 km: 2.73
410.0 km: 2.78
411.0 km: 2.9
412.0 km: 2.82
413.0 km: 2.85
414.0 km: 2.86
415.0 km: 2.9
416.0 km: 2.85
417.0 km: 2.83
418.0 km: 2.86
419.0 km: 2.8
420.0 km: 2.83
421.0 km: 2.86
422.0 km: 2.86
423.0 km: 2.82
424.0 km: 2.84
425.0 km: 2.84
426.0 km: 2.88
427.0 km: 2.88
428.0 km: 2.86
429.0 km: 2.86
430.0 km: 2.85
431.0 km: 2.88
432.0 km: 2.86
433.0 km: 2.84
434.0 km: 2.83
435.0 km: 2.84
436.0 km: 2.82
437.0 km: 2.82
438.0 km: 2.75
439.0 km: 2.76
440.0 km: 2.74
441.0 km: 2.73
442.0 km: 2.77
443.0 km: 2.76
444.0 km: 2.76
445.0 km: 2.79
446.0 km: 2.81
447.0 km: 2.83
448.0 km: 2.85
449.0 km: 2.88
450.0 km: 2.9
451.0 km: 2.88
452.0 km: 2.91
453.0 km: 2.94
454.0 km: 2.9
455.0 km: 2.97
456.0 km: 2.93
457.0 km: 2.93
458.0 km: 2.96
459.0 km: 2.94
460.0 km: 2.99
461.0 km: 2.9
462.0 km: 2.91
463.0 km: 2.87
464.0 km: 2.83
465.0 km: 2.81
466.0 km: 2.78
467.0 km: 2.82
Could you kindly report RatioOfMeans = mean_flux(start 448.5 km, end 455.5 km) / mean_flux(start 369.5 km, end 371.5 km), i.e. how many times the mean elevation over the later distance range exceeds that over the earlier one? 1.11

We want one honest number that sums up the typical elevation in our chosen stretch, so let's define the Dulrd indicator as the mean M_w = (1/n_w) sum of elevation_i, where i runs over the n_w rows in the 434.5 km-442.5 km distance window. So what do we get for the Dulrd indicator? 2.78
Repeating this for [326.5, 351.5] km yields 2.21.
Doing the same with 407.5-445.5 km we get 2.82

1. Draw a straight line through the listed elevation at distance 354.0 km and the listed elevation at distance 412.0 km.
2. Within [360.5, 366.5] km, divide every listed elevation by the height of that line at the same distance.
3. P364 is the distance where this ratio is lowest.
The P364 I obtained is 361.0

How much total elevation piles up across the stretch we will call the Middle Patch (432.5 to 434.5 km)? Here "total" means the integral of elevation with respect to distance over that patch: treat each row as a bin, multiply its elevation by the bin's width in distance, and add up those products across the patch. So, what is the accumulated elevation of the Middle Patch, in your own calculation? 5.7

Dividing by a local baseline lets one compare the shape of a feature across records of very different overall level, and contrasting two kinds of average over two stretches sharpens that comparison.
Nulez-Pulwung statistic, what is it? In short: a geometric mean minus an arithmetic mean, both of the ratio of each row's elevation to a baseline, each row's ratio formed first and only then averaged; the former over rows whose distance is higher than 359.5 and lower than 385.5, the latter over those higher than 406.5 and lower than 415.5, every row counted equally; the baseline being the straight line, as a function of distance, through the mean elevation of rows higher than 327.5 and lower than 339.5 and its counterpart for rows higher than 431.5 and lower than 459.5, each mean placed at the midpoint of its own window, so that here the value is 0.075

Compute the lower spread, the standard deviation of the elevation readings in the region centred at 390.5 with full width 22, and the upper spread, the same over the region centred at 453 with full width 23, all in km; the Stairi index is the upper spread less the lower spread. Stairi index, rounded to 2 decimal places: 0.00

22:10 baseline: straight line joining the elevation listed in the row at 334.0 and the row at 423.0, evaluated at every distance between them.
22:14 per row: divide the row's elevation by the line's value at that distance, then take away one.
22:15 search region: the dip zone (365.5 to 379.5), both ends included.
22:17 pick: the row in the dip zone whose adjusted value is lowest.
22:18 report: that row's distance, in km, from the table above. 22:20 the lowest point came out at 376.0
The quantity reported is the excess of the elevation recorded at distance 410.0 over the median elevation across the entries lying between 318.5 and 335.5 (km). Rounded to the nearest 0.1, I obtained 1.2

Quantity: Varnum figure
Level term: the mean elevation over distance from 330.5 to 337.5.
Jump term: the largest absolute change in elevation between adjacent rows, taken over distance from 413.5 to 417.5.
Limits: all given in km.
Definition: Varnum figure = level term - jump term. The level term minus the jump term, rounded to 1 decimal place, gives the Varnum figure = 1.9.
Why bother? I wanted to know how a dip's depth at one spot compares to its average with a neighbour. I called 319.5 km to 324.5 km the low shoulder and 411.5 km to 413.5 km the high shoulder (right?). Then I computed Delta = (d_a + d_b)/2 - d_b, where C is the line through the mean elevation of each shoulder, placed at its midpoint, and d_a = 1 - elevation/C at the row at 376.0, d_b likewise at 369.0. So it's 0.028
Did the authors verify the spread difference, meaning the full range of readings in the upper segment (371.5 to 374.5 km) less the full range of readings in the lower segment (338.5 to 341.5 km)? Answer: -0.10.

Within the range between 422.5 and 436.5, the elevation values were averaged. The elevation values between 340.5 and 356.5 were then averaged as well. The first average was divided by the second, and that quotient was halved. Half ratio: 0.55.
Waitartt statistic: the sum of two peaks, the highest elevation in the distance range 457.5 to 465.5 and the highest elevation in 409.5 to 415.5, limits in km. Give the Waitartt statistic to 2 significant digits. 5.9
